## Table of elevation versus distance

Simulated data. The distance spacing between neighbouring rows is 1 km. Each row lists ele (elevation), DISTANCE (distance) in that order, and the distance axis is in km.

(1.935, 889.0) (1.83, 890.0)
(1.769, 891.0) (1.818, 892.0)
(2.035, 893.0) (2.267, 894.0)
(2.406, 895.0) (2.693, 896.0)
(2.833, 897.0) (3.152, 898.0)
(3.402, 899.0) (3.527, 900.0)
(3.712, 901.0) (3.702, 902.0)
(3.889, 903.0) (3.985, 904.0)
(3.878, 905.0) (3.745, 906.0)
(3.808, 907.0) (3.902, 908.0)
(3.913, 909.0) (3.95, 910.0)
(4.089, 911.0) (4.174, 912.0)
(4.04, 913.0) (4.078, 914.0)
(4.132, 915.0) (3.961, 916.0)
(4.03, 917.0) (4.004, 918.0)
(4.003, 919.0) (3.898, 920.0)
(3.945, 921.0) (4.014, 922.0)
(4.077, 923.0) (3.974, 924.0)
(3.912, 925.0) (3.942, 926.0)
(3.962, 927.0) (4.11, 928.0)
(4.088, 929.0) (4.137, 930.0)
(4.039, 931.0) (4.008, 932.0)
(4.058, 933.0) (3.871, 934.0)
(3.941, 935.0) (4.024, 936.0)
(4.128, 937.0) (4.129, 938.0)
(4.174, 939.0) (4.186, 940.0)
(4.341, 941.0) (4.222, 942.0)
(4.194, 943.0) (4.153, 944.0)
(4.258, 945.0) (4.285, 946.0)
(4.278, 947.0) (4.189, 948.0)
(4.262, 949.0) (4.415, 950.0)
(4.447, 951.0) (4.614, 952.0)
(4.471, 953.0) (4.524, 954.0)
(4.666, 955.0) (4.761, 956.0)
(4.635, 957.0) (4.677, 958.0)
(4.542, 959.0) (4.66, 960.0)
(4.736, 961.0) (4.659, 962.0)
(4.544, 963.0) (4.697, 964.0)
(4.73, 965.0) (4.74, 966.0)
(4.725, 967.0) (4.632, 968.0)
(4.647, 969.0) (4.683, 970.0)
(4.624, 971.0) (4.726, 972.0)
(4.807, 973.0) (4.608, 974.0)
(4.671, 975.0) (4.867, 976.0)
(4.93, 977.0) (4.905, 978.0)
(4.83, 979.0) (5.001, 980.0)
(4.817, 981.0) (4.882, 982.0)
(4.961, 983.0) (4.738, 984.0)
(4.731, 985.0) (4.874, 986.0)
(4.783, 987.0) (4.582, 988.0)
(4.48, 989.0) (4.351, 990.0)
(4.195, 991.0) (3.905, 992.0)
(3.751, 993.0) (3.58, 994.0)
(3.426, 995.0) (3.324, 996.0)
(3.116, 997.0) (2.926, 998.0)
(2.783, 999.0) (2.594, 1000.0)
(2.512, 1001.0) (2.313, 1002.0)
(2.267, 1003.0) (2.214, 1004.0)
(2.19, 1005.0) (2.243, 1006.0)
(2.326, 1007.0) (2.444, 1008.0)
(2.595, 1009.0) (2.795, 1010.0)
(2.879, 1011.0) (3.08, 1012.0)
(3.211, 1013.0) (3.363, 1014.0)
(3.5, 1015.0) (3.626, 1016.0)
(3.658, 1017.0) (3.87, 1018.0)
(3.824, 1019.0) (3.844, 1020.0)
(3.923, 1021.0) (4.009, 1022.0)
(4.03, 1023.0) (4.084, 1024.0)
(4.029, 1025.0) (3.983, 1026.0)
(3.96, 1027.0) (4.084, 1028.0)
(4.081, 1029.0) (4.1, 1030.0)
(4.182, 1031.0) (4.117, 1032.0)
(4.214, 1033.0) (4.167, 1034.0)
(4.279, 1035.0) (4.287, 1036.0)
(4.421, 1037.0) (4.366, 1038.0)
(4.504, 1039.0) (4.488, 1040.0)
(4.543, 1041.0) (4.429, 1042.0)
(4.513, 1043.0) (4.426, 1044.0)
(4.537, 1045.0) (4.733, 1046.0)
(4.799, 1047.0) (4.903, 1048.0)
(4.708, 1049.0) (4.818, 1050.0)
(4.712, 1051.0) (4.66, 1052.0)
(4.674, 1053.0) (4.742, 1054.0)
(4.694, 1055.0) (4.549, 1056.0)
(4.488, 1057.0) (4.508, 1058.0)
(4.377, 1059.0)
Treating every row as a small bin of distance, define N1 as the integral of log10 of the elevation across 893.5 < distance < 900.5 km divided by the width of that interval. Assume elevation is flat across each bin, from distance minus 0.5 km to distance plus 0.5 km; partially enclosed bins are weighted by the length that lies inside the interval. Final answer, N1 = 0.46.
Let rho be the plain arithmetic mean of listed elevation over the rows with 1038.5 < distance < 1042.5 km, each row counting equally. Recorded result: 4.49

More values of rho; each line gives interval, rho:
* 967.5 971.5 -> 4.65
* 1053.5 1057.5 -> 4.62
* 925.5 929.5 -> 4.03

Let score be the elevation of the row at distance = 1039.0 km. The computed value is 4.504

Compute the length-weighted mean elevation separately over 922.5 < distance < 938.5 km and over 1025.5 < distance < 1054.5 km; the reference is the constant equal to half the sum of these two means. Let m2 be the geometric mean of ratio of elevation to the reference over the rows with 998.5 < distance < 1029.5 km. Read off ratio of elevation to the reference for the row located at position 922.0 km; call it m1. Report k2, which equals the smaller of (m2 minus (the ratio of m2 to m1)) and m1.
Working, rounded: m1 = 0.95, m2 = 0.75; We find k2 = -0.04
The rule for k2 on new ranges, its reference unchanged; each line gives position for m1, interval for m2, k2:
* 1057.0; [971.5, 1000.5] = 0.06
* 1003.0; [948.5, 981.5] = -0.96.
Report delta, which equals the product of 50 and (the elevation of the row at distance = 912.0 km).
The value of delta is 209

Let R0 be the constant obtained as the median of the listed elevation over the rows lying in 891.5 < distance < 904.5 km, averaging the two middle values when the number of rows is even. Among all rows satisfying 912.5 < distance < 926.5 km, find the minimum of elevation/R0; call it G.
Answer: 1.24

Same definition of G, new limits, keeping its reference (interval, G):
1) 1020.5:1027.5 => 1.24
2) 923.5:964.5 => 1.23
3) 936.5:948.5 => 1.31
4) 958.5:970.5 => 1.44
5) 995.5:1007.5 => 0.69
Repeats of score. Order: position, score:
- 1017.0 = 3.658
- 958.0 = 4.677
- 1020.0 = 3.844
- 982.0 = 4.882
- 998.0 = 2.926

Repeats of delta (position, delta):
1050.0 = 241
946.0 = 214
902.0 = 185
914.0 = 204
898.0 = 158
